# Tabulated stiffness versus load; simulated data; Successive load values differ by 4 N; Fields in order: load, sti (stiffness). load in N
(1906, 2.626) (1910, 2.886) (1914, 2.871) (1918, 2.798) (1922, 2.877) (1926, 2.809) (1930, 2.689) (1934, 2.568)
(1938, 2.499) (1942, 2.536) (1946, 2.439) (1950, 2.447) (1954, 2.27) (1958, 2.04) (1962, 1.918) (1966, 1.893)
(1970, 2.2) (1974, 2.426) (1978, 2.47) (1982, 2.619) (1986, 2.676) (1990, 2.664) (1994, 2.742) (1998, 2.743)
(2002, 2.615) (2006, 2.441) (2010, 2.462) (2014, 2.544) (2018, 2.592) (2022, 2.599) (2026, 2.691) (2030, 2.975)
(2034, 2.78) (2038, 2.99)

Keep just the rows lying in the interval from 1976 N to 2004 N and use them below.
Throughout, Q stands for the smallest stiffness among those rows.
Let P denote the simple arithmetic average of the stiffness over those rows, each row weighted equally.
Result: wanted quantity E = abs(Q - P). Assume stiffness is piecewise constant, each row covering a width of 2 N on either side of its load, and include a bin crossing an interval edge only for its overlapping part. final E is 0.18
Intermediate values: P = 2.65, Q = 2.47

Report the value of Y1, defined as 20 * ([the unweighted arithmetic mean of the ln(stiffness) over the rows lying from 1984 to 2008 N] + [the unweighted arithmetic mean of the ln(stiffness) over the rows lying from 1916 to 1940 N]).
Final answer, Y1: 39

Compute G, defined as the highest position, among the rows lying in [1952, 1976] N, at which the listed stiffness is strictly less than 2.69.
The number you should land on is 1974 N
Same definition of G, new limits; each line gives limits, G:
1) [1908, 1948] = 1946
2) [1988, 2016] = 2014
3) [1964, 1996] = 1990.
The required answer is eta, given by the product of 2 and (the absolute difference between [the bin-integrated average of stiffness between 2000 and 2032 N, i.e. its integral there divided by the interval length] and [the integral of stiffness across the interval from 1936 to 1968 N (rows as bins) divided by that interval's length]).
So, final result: 0.72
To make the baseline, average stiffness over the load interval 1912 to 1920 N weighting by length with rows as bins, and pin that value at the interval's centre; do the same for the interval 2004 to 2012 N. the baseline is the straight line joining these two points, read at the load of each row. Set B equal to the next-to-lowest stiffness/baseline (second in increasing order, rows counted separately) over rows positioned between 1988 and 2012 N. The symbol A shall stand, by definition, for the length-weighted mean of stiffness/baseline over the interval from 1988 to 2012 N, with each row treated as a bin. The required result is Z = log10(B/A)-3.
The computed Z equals -3.02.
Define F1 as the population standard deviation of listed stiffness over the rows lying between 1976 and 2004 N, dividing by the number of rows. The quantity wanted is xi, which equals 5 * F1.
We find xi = 0.43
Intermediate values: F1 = 0.09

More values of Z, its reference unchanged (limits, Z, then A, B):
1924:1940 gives -3.01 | 0.95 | 0.93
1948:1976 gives -3.05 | 0.82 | 0.73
